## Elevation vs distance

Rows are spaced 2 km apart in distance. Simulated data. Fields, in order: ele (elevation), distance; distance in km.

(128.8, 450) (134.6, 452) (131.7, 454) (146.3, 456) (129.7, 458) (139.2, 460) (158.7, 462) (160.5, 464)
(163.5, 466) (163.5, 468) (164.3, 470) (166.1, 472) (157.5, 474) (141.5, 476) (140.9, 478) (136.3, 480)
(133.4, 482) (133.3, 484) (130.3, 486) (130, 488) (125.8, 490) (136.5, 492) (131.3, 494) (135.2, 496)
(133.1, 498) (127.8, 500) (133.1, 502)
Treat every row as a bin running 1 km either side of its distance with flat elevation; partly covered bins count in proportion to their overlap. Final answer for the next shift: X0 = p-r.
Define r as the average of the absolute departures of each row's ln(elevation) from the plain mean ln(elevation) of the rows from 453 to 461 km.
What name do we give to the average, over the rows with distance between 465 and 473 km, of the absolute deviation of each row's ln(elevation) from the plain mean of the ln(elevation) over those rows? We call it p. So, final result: -0.04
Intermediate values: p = 0.005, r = 0.044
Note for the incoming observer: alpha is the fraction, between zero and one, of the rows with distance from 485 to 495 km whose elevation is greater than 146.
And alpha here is 0.00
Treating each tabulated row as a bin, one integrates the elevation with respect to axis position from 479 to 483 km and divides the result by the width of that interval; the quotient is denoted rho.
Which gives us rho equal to 135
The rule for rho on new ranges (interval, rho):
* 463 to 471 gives 163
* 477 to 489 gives 134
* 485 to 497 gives 132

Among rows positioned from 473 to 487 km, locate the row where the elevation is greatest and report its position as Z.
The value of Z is 474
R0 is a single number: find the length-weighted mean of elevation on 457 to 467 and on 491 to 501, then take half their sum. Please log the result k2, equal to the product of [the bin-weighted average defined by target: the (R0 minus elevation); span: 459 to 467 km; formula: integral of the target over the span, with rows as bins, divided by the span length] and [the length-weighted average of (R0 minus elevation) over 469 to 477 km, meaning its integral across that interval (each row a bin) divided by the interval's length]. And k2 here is 220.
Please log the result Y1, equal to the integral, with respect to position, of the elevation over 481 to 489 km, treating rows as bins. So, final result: 1054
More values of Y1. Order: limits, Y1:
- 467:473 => 988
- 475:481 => 837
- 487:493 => 785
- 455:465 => 1469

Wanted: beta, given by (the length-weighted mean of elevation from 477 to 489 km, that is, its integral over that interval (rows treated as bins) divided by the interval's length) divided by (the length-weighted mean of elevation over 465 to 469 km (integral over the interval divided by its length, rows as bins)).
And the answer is 0.82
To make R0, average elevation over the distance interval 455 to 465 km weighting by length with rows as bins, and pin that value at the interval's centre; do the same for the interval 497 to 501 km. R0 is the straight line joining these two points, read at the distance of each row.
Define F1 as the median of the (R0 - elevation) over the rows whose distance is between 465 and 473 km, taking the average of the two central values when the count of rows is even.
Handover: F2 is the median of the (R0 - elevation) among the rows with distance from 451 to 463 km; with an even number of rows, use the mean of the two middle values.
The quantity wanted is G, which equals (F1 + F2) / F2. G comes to -0.8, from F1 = -21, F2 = 12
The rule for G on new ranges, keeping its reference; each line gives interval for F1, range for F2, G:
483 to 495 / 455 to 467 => 0.2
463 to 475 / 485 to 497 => -5.2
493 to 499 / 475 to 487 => 0.2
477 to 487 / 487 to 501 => 3.8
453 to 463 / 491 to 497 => -1.5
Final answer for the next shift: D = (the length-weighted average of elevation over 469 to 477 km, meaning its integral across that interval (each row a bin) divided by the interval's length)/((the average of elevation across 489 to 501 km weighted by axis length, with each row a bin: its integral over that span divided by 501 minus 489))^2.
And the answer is 0.0091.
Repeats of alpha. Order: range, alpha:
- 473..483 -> 0.20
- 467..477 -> 0.80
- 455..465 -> 0.60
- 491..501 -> 0.00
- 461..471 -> 1.00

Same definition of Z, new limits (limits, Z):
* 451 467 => 466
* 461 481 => 472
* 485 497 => 492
